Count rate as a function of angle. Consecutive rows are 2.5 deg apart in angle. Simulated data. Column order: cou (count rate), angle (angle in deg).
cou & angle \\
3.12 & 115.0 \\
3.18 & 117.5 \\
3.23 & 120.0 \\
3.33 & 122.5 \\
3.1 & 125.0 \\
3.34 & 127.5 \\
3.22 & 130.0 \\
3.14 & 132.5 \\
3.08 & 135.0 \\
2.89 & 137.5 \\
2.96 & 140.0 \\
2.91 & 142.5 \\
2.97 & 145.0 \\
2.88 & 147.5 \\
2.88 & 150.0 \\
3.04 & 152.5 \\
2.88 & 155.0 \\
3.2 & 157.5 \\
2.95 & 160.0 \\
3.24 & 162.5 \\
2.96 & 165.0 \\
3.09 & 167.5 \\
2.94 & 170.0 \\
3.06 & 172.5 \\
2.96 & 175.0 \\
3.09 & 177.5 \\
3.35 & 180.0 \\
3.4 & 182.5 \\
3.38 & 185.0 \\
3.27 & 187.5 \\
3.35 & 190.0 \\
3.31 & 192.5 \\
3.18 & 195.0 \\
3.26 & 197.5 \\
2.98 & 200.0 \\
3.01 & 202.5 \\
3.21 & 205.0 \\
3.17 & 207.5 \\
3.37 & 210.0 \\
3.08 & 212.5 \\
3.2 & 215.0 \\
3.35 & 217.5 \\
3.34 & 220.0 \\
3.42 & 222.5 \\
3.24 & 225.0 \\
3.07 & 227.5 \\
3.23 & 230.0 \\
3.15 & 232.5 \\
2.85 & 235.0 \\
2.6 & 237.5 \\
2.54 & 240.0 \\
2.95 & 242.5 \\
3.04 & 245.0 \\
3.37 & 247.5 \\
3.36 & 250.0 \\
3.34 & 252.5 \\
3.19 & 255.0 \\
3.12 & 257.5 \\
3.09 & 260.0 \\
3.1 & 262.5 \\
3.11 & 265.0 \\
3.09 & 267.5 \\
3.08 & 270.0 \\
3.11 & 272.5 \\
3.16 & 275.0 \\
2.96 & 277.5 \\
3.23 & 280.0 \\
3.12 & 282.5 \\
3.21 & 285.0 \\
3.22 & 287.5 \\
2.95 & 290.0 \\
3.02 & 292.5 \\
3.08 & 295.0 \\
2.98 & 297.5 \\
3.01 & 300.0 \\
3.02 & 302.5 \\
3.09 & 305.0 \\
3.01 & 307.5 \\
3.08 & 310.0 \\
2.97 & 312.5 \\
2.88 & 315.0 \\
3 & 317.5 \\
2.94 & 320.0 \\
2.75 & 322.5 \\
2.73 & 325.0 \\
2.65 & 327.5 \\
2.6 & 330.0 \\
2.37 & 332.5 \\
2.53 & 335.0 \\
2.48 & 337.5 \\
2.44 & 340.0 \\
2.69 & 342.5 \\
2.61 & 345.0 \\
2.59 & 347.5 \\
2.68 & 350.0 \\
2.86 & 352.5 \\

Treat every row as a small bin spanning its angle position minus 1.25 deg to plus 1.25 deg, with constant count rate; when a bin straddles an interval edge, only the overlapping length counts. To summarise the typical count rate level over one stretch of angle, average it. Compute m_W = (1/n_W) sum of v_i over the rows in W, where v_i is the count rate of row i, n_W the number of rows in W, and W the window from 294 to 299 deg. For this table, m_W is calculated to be 3.03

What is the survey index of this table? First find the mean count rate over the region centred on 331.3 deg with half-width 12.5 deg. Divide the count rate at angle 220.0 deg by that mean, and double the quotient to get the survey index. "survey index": 2.55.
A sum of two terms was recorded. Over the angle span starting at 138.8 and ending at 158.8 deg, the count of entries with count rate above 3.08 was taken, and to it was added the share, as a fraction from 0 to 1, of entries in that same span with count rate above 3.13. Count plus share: 1.1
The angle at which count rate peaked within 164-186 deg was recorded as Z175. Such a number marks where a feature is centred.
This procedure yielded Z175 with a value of 182.5 deg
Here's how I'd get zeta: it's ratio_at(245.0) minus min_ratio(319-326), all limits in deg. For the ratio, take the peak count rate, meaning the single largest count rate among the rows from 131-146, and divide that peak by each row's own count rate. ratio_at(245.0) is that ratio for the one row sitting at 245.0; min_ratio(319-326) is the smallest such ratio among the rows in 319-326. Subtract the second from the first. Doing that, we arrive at -0.035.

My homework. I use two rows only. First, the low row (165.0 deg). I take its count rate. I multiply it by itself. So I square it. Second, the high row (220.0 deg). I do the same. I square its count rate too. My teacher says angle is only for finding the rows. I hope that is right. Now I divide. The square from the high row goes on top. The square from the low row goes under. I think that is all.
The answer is 1.3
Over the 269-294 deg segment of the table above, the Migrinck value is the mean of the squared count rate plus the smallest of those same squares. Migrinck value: 18.4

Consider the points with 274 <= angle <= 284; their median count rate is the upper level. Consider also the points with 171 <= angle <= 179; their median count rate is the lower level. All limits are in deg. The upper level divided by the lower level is 1.03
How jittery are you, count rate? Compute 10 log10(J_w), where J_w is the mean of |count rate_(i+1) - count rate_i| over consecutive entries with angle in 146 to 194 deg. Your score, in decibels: -8.3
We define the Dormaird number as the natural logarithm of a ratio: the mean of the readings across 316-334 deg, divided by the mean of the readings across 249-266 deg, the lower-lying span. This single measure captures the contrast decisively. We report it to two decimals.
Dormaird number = -0.16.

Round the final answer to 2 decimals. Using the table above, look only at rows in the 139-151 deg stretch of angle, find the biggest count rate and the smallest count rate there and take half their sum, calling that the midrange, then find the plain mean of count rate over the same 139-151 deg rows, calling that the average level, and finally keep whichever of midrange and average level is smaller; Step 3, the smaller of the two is 2.92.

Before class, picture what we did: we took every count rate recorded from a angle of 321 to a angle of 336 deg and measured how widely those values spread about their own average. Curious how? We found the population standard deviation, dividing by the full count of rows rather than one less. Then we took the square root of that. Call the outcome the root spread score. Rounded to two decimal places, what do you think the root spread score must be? 0.36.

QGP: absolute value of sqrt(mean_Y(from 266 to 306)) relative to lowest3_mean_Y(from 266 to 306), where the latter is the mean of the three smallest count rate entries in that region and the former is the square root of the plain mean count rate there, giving 0.593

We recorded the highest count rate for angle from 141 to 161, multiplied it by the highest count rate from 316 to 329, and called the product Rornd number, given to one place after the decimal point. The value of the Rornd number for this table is 9.6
